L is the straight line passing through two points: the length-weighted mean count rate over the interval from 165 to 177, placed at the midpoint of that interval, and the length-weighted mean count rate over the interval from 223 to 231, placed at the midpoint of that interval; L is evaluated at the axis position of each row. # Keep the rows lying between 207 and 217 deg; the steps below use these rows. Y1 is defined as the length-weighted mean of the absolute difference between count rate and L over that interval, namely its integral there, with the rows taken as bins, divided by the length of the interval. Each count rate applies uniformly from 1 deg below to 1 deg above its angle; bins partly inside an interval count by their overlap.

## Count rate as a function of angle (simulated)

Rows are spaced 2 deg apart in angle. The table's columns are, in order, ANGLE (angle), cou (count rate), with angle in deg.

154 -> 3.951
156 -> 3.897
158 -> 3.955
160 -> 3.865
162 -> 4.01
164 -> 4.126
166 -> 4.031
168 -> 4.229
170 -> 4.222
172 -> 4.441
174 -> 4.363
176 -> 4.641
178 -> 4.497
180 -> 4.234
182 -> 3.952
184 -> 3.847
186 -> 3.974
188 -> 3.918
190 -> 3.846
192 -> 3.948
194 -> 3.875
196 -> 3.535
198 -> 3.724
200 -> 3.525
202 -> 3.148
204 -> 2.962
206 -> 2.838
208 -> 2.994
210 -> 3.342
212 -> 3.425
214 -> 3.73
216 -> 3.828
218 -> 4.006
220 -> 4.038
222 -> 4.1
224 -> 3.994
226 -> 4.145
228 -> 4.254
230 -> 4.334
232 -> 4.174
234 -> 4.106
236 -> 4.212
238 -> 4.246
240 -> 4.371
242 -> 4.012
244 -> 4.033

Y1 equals 0.76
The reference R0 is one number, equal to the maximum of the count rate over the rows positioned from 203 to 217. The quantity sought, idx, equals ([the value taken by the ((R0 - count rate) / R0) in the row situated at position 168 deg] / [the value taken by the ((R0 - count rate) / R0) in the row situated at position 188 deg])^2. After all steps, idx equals 20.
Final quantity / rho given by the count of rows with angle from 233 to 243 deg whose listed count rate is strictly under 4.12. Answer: 2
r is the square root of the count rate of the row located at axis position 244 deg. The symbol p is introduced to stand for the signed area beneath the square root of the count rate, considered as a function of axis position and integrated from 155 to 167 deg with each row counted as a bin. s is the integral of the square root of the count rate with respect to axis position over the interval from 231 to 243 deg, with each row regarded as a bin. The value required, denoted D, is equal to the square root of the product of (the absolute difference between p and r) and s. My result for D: 23.2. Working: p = 23.9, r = 2.01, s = 24.55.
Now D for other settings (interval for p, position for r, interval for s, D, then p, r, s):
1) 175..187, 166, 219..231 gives 23.5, 24.6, 2.01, 24.43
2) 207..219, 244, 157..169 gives 22.3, 22.6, 2.01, 24.11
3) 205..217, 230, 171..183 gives 22.3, 22.0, 2.08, 25.03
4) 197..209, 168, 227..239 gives 21.9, 21.4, 2.06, 24.65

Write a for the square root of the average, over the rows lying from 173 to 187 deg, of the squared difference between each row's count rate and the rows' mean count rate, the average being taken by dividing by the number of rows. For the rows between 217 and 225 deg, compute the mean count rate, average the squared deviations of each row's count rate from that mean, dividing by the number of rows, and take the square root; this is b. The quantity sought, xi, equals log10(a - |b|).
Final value -0.62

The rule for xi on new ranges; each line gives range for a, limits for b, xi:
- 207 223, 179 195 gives -0.60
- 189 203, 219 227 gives -0.70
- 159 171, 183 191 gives -1.13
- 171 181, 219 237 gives -1.45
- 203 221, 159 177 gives -0.68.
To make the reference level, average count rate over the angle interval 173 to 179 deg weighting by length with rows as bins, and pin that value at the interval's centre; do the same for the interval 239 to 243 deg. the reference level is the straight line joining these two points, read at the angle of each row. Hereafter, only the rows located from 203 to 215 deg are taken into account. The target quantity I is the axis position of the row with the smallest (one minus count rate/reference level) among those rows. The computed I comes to 214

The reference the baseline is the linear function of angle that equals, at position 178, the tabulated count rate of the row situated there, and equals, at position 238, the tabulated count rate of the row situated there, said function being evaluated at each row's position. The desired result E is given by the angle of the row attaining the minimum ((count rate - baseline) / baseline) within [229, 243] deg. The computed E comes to 242 deg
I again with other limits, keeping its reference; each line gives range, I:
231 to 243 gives 240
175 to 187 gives 176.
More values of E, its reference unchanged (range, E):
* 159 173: 160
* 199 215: 206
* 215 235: 216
